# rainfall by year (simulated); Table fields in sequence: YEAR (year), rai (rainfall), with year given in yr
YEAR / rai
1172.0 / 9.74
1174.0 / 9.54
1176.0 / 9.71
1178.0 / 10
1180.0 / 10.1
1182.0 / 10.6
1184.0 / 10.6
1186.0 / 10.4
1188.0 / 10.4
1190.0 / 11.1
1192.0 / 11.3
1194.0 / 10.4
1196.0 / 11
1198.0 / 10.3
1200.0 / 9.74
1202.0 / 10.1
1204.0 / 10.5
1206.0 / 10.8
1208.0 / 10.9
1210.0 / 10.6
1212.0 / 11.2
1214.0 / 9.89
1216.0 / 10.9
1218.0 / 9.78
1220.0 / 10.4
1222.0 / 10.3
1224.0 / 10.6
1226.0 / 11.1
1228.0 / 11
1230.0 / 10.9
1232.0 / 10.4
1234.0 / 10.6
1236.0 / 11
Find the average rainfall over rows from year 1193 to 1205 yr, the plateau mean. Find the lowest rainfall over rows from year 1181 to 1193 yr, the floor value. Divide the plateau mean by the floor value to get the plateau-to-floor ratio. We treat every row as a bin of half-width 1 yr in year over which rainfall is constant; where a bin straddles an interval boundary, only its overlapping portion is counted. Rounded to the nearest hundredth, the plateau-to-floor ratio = 0.99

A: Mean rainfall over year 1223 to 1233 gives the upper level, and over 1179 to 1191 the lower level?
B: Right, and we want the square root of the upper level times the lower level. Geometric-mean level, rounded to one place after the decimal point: 10.7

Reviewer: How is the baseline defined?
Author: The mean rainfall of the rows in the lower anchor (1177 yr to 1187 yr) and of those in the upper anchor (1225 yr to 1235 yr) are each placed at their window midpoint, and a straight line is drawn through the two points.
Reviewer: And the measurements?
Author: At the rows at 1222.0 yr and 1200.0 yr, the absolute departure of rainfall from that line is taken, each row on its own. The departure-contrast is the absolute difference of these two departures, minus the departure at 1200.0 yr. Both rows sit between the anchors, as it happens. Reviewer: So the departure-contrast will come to -0.4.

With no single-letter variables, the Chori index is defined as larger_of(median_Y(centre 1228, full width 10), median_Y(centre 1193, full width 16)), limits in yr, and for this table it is 10.90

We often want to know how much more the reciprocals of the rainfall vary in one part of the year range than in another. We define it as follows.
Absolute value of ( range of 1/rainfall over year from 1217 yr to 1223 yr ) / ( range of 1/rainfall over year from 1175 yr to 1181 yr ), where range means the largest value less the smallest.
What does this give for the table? 1.5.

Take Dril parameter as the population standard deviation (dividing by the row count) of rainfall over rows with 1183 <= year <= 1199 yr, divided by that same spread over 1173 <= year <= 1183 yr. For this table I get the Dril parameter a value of 0.99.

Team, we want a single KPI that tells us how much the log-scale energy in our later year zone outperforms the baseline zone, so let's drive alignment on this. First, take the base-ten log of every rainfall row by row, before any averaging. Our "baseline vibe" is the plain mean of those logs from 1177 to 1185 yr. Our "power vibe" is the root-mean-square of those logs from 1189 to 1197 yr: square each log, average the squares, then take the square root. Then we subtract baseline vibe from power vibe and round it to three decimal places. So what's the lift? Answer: 0.026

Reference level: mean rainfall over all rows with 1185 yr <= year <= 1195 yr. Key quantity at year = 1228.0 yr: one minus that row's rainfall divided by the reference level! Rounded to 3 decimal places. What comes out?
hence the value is -0.026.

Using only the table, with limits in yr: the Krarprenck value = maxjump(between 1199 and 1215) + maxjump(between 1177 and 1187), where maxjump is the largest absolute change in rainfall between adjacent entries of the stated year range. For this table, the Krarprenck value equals 1.81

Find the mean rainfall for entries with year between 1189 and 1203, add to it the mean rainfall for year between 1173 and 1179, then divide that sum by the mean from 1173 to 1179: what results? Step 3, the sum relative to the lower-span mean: 2.08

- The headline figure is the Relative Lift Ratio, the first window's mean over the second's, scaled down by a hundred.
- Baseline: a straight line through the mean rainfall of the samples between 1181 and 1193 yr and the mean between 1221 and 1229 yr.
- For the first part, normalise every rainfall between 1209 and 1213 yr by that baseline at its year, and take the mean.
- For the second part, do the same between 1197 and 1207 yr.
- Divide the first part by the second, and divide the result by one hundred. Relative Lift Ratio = 0.0106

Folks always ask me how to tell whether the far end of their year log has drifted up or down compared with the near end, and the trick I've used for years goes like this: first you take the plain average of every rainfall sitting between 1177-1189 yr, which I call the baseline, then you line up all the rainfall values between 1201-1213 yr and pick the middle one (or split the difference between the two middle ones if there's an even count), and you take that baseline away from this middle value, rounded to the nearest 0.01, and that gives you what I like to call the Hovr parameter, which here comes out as 0.35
